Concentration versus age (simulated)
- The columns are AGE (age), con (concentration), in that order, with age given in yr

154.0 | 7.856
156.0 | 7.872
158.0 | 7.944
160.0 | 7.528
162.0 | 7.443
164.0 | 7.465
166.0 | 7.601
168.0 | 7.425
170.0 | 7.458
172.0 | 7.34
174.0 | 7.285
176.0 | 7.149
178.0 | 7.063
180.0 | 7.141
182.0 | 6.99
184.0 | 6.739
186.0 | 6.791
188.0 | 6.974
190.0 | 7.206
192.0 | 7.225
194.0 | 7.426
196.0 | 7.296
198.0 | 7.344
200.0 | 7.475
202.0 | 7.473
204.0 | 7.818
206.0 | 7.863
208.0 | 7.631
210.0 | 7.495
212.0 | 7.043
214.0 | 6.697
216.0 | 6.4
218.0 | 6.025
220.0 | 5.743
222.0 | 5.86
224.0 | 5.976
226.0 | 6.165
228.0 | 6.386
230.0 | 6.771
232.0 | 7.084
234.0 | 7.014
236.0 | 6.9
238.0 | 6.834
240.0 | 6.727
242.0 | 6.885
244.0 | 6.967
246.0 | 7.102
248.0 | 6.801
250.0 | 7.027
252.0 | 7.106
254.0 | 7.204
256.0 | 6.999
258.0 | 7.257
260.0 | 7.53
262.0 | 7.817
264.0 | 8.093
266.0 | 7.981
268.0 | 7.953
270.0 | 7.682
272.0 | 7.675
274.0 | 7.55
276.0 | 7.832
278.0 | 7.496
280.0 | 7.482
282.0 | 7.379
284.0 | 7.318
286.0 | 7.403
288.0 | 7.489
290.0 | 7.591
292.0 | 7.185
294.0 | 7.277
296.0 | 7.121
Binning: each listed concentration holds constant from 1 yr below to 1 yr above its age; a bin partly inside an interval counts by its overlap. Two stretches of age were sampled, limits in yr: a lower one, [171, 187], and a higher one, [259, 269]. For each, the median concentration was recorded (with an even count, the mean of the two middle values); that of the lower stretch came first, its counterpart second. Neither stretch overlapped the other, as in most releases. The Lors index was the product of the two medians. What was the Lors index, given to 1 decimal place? 56.5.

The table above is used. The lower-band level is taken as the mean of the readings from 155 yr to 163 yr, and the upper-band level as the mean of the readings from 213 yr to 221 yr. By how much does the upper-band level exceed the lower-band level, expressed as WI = -1.5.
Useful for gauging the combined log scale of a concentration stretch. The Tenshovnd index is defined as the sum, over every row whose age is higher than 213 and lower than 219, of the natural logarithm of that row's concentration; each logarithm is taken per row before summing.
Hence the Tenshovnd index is 5.55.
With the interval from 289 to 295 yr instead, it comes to 5.98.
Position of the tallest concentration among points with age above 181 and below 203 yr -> 200.0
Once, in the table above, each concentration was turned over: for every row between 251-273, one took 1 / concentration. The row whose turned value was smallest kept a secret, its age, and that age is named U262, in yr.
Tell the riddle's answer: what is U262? 264.0 yr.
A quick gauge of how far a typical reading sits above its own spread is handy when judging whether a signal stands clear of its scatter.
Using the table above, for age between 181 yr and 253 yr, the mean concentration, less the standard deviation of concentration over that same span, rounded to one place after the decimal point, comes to 6.4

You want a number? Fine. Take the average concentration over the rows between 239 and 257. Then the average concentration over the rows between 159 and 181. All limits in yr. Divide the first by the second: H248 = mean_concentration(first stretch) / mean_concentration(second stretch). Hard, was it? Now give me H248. 0.95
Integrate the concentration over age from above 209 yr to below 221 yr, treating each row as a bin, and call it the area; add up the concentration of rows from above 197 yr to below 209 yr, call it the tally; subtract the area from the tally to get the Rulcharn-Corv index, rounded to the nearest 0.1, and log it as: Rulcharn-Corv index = -33.2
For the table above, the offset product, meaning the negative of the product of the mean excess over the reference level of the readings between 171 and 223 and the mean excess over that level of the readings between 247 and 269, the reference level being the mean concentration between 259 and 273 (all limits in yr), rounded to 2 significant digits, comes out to -0.29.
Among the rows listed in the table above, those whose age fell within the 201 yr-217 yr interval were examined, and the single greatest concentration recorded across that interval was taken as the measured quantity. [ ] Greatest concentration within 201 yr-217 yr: 7.863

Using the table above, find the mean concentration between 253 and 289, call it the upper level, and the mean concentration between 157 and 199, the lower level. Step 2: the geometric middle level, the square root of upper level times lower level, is 7.4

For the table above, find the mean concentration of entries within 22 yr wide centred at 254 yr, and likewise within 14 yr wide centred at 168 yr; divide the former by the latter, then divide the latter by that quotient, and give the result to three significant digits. 7.60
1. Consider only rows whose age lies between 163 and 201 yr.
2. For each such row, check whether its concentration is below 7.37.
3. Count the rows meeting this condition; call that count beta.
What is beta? 13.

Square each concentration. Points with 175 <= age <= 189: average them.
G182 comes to 49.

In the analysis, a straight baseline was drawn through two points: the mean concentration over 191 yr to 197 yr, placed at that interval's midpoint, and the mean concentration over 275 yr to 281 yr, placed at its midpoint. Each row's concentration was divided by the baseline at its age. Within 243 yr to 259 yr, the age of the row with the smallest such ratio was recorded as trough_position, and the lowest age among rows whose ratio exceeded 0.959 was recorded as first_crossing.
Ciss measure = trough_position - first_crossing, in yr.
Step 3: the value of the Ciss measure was -10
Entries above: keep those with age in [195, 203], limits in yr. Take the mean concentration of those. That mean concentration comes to 7.4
